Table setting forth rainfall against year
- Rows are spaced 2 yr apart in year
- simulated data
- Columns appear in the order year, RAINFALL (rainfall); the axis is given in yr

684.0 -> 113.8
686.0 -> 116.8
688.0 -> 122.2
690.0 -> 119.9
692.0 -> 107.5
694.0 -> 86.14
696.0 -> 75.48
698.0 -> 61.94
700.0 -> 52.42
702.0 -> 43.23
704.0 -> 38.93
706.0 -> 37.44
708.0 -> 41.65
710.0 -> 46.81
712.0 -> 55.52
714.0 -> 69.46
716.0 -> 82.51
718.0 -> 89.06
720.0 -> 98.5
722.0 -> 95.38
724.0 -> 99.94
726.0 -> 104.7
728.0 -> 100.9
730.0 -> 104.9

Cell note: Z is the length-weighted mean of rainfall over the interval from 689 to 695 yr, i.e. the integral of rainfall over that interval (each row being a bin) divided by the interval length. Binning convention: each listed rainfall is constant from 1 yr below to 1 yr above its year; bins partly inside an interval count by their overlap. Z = 105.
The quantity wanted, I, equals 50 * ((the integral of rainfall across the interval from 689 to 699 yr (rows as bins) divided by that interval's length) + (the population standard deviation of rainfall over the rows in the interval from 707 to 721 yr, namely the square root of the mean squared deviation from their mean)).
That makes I 5523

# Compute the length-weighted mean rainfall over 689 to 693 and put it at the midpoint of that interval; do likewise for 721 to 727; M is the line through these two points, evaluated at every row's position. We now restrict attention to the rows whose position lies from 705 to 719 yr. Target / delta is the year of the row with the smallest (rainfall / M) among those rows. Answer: 706.0 yr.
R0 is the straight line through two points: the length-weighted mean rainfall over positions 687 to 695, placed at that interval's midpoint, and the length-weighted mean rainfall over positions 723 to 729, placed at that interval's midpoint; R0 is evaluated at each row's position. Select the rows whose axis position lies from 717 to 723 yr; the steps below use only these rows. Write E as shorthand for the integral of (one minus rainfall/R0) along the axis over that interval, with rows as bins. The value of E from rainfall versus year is 0.5 yr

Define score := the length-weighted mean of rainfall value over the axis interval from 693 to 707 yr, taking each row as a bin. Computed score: 57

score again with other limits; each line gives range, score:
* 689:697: 97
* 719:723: 97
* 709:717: 64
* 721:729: 100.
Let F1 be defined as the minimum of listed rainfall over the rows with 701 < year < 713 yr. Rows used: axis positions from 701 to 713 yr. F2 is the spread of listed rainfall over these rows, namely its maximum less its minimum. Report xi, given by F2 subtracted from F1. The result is 19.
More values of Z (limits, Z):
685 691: 120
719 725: 98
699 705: 45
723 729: 102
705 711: 42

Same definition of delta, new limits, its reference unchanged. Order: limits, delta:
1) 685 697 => 696.0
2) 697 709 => 706.0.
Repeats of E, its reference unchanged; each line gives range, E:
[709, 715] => 2.7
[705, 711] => 3.6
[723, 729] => 0.0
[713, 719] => 1.4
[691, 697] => 1.0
